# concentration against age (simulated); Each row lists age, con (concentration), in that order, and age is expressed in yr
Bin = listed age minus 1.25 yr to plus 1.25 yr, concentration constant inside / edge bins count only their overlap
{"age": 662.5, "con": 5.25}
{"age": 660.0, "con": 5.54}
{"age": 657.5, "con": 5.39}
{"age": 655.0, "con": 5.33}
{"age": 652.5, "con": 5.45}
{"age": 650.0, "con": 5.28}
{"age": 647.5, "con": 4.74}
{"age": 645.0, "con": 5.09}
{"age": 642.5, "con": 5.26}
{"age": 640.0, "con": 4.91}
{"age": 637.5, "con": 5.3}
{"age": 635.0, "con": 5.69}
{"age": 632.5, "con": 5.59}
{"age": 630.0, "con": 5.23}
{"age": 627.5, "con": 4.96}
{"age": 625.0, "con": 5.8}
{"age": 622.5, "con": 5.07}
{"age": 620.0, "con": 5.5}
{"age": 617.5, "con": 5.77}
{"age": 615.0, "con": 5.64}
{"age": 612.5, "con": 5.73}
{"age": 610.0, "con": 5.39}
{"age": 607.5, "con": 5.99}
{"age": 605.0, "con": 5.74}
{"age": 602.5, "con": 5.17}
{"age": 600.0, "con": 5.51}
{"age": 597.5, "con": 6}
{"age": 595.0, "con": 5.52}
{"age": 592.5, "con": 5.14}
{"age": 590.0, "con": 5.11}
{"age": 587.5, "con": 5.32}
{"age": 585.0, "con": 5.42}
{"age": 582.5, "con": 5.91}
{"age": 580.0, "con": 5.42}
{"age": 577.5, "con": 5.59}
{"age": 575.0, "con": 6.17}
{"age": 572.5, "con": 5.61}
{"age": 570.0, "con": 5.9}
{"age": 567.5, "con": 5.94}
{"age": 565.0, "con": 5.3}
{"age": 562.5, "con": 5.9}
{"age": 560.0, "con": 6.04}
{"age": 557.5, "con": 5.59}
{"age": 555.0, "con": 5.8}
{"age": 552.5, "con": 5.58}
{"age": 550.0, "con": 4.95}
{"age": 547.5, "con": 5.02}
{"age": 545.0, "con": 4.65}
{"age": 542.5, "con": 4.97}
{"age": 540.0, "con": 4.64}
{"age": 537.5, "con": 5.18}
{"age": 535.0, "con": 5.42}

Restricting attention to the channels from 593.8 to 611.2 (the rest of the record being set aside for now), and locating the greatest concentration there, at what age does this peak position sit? 597.5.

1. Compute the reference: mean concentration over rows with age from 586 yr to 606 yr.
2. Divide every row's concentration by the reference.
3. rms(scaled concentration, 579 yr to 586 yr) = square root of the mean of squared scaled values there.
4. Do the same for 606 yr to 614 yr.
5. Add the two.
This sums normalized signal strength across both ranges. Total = 2.08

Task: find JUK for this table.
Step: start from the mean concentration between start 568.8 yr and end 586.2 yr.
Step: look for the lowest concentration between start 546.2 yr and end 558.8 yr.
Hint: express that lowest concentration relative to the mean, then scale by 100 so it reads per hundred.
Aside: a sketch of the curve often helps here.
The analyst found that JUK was 87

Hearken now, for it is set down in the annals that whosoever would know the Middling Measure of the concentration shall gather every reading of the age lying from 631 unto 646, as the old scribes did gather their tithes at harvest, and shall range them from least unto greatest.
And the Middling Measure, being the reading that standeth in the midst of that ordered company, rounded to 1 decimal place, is 5.3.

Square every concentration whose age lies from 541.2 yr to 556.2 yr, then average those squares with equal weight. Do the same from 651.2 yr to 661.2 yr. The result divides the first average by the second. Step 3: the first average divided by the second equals 0.91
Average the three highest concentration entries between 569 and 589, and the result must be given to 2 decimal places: 5.99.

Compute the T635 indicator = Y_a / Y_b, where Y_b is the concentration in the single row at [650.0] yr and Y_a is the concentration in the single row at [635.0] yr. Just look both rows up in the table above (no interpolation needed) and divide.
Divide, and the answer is 1.08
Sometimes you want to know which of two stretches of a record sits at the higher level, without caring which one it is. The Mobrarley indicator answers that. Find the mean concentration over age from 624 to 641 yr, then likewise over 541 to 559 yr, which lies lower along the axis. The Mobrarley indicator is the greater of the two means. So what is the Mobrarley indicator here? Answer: 5.35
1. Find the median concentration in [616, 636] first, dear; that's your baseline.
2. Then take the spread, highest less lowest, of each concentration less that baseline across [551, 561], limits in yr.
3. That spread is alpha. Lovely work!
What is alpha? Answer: 0.46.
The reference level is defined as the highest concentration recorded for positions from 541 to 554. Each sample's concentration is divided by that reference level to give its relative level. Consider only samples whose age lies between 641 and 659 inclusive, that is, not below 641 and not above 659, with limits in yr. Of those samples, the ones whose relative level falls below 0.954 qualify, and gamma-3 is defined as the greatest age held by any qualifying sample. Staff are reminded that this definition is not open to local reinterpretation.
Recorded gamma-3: 650.0 yr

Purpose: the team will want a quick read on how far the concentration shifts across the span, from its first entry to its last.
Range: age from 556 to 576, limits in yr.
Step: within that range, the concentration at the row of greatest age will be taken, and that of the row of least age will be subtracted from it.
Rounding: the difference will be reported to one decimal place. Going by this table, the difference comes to 0.6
